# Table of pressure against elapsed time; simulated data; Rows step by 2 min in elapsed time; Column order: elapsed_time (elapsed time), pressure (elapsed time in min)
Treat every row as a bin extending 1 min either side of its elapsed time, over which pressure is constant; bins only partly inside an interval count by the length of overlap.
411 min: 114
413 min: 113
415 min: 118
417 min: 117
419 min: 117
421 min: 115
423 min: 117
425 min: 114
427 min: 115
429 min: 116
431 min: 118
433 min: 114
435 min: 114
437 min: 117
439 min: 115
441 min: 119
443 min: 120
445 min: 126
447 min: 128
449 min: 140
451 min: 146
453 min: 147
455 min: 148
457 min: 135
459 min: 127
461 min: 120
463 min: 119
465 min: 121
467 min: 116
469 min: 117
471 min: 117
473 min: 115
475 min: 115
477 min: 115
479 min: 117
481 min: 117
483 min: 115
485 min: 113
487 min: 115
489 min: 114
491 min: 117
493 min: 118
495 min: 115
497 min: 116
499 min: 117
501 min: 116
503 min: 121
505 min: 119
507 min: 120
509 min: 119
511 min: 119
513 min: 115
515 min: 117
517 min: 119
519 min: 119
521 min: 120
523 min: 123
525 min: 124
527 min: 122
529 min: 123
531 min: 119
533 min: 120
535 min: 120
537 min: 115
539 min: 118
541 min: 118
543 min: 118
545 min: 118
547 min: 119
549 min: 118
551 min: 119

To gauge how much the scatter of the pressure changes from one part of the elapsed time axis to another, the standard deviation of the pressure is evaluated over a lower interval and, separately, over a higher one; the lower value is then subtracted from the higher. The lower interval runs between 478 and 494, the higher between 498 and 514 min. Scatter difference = 0.3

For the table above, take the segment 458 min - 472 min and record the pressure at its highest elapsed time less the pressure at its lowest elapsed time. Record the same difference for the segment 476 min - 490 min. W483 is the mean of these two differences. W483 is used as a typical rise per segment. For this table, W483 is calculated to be -5.5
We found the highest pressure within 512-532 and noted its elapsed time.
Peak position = 525 min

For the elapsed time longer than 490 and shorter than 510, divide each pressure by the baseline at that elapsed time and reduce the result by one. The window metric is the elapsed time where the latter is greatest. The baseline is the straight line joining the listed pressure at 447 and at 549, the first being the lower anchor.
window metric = 503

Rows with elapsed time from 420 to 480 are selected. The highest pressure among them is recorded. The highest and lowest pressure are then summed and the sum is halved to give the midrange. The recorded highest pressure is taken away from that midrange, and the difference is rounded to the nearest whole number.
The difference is -17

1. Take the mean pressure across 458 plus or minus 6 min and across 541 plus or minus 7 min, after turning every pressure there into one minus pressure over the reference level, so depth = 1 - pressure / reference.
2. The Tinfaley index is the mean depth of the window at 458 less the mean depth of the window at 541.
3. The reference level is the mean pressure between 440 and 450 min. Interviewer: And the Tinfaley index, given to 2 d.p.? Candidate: -0.12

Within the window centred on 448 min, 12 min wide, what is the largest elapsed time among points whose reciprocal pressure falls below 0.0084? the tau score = 453 min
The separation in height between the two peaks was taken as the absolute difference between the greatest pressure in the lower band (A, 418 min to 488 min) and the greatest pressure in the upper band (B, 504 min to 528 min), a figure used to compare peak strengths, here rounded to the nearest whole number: 24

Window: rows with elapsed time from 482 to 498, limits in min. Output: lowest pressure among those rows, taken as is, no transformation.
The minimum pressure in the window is 113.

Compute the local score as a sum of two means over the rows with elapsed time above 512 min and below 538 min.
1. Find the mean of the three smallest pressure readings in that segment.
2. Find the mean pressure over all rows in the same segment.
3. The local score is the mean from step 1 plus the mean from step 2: 235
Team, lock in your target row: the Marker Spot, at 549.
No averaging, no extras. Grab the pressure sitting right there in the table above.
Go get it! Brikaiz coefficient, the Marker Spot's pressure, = 118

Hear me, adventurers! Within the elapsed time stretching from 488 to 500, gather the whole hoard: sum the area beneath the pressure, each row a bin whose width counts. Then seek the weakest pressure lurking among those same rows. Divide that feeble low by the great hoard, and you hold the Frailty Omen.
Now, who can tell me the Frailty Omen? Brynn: 0.0818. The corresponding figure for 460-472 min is 0.0817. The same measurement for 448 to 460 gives 0.0753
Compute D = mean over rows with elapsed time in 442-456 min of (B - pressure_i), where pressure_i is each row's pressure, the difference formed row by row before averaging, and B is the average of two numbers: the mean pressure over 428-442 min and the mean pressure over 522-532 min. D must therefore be -17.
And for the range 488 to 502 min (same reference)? 3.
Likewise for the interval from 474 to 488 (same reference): 4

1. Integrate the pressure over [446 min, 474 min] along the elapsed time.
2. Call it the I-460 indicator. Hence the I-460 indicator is 3592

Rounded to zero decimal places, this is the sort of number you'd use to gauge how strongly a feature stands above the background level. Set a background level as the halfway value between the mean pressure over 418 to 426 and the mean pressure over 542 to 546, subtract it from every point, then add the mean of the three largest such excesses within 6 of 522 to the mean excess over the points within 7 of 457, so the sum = 24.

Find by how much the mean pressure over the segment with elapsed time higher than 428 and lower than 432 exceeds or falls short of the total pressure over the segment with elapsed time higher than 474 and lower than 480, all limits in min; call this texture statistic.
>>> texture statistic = -230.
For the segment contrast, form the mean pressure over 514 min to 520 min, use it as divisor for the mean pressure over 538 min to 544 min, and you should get 1.00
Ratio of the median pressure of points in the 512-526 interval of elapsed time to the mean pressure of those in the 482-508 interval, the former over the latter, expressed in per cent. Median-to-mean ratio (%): 102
